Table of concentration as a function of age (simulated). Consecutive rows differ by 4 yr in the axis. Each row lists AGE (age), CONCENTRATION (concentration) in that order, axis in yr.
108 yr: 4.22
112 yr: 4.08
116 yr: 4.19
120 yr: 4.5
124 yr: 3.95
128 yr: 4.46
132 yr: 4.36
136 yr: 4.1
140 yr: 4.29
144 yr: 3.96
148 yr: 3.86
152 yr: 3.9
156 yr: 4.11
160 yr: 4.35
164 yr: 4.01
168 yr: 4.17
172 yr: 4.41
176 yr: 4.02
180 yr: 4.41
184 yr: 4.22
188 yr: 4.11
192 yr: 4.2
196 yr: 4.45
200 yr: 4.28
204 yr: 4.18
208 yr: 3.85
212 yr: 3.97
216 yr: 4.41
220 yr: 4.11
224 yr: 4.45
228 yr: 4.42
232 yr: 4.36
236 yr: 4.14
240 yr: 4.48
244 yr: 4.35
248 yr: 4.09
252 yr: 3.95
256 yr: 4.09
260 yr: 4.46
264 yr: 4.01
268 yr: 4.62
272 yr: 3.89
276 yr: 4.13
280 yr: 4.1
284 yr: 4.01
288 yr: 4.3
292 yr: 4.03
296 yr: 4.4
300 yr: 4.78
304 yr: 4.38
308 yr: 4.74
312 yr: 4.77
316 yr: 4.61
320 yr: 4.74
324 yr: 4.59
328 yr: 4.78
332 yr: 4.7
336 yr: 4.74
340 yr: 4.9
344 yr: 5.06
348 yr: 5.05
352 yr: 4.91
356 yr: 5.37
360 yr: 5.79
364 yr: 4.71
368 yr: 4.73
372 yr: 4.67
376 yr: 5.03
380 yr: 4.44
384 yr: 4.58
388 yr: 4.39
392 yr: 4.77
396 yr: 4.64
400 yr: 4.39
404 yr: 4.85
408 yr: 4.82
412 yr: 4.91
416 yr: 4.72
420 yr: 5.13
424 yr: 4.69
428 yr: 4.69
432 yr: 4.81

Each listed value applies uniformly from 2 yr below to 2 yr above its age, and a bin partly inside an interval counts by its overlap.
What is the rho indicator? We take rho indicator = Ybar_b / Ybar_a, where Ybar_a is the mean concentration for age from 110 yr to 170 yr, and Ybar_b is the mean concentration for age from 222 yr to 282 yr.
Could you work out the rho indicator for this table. 1.02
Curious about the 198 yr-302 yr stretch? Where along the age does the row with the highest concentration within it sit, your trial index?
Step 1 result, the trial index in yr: 300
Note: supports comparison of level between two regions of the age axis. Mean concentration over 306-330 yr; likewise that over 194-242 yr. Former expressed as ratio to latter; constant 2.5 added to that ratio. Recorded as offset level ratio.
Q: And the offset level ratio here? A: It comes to 3.60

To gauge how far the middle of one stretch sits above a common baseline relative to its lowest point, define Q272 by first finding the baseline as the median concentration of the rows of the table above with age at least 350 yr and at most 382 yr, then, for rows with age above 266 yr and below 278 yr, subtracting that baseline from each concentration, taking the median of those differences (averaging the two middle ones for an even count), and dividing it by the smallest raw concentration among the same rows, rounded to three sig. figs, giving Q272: -0.177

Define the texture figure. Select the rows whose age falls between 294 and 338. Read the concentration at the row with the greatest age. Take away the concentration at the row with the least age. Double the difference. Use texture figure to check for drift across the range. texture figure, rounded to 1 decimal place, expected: 0.7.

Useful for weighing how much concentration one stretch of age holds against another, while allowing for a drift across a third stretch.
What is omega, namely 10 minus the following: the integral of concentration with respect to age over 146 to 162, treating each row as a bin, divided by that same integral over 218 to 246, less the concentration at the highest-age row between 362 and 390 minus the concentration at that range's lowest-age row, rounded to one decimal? 9.1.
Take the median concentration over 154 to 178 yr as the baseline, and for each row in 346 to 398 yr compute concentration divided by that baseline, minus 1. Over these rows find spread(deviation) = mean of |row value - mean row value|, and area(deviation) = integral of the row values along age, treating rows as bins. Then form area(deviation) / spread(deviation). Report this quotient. 127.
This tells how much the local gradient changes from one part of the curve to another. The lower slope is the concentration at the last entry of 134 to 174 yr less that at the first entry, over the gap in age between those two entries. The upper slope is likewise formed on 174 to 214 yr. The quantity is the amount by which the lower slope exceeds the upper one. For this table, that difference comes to 0.010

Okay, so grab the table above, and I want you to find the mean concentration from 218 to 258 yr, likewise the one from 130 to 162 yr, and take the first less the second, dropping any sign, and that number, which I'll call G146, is 0.13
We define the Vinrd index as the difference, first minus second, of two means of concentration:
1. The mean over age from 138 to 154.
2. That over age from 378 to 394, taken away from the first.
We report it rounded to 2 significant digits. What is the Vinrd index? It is -0.54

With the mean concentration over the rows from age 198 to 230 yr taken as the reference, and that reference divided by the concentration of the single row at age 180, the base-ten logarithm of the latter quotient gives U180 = -0.020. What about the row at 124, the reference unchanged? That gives 0.028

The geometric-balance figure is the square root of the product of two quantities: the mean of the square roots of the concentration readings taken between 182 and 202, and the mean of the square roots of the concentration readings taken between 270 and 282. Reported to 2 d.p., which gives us 2.04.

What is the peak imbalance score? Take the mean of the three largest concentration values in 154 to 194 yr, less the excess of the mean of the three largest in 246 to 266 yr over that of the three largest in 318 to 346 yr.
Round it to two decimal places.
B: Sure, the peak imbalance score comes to 5.09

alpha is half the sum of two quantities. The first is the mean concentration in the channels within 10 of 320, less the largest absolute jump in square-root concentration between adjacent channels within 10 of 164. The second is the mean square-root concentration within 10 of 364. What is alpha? 3.43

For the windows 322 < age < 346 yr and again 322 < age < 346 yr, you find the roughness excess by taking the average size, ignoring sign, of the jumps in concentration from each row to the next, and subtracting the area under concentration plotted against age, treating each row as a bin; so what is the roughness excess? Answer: -115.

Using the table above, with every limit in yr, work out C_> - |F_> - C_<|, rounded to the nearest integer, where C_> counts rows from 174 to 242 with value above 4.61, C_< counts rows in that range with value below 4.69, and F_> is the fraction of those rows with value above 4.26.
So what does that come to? -17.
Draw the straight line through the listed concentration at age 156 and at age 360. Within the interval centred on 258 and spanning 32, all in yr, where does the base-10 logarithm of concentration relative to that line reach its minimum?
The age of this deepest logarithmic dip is 272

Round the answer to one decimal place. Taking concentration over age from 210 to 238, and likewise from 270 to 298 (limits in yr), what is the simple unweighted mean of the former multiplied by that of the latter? 17.6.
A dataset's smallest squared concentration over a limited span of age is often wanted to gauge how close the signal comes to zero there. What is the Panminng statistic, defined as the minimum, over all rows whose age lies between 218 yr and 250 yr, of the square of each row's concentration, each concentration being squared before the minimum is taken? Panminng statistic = 16.7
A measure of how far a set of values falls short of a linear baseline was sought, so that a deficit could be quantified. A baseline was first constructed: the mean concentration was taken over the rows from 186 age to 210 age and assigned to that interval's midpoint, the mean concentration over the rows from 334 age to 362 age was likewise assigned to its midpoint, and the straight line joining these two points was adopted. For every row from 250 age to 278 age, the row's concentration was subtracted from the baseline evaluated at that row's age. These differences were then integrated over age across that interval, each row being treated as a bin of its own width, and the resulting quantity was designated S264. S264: 12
